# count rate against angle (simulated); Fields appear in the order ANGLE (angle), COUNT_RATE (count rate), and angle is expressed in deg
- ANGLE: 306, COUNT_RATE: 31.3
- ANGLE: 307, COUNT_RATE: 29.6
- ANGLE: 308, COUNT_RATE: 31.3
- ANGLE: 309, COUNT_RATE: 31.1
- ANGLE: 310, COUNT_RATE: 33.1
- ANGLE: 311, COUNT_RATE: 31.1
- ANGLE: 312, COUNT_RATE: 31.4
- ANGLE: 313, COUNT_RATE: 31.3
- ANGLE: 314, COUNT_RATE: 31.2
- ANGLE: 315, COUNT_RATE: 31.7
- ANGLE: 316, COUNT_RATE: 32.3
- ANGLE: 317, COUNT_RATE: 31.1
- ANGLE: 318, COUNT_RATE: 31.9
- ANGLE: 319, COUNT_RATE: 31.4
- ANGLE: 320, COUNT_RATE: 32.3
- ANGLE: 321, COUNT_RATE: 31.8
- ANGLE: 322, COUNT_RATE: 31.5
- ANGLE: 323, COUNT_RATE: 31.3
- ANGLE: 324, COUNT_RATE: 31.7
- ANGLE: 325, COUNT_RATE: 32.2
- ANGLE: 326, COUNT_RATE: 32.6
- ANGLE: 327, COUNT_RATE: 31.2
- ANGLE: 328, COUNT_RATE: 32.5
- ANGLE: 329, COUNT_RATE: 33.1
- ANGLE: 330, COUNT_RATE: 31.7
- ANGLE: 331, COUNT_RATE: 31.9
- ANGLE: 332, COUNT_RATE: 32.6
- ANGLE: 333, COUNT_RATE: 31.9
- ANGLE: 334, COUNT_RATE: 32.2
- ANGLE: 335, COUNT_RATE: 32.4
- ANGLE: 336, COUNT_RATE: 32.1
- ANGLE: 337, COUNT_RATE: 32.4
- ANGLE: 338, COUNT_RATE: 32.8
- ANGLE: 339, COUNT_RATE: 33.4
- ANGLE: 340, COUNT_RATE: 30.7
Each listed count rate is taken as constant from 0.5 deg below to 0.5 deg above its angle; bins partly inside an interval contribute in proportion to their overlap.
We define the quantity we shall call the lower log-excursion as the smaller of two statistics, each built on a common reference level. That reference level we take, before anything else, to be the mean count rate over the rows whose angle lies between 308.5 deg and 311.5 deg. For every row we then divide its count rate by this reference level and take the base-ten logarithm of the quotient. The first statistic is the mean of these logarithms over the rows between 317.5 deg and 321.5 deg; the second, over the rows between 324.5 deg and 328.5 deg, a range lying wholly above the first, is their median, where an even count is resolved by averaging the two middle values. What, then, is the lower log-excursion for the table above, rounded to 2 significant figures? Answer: 0.0011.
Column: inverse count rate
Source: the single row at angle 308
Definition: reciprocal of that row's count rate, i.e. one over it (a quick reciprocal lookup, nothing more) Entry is 0.0319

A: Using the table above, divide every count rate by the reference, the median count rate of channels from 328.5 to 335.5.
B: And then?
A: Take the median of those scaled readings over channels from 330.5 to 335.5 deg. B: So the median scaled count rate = 1.000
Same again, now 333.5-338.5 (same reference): 1.006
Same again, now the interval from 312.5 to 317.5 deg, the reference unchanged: 0.972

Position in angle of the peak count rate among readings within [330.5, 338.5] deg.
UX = 338 deg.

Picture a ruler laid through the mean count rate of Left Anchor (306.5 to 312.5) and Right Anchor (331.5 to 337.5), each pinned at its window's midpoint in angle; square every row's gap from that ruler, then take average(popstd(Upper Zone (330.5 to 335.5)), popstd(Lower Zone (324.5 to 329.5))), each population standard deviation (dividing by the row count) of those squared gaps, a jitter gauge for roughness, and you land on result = 0.2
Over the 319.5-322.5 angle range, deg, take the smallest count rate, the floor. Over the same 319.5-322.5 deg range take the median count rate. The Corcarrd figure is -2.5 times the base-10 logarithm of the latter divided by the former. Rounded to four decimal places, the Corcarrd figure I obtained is -0.0103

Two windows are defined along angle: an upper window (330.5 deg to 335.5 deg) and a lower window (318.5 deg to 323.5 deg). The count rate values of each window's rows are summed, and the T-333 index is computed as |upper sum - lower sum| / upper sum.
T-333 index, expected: 0.017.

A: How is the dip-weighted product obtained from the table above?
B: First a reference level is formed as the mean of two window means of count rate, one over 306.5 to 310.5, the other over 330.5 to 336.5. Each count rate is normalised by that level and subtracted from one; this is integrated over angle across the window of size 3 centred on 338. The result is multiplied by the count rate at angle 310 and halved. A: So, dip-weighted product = -1.8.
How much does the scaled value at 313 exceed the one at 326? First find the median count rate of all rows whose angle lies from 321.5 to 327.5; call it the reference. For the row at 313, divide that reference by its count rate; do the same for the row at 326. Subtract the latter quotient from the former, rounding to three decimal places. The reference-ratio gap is 0.040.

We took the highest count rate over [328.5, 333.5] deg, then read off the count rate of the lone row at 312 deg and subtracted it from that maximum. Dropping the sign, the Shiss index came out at 1.70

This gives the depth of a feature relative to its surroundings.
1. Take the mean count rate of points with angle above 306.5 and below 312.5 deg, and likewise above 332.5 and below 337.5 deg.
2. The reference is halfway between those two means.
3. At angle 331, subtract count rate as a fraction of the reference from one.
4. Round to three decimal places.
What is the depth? -0.005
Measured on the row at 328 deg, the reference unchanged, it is -0.024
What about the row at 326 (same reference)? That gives -0.027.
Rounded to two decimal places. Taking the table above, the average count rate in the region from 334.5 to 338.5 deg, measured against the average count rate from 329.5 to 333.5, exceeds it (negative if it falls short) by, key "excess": 0.40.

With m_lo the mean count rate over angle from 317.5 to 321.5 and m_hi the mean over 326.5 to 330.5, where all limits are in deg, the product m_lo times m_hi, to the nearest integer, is 1023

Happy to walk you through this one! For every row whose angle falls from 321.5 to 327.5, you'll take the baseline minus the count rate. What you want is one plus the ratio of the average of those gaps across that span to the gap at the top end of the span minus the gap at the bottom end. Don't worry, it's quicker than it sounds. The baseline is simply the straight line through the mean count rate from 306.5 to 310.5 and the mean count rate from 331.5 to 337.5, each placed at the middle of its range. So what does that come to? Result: 1.3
